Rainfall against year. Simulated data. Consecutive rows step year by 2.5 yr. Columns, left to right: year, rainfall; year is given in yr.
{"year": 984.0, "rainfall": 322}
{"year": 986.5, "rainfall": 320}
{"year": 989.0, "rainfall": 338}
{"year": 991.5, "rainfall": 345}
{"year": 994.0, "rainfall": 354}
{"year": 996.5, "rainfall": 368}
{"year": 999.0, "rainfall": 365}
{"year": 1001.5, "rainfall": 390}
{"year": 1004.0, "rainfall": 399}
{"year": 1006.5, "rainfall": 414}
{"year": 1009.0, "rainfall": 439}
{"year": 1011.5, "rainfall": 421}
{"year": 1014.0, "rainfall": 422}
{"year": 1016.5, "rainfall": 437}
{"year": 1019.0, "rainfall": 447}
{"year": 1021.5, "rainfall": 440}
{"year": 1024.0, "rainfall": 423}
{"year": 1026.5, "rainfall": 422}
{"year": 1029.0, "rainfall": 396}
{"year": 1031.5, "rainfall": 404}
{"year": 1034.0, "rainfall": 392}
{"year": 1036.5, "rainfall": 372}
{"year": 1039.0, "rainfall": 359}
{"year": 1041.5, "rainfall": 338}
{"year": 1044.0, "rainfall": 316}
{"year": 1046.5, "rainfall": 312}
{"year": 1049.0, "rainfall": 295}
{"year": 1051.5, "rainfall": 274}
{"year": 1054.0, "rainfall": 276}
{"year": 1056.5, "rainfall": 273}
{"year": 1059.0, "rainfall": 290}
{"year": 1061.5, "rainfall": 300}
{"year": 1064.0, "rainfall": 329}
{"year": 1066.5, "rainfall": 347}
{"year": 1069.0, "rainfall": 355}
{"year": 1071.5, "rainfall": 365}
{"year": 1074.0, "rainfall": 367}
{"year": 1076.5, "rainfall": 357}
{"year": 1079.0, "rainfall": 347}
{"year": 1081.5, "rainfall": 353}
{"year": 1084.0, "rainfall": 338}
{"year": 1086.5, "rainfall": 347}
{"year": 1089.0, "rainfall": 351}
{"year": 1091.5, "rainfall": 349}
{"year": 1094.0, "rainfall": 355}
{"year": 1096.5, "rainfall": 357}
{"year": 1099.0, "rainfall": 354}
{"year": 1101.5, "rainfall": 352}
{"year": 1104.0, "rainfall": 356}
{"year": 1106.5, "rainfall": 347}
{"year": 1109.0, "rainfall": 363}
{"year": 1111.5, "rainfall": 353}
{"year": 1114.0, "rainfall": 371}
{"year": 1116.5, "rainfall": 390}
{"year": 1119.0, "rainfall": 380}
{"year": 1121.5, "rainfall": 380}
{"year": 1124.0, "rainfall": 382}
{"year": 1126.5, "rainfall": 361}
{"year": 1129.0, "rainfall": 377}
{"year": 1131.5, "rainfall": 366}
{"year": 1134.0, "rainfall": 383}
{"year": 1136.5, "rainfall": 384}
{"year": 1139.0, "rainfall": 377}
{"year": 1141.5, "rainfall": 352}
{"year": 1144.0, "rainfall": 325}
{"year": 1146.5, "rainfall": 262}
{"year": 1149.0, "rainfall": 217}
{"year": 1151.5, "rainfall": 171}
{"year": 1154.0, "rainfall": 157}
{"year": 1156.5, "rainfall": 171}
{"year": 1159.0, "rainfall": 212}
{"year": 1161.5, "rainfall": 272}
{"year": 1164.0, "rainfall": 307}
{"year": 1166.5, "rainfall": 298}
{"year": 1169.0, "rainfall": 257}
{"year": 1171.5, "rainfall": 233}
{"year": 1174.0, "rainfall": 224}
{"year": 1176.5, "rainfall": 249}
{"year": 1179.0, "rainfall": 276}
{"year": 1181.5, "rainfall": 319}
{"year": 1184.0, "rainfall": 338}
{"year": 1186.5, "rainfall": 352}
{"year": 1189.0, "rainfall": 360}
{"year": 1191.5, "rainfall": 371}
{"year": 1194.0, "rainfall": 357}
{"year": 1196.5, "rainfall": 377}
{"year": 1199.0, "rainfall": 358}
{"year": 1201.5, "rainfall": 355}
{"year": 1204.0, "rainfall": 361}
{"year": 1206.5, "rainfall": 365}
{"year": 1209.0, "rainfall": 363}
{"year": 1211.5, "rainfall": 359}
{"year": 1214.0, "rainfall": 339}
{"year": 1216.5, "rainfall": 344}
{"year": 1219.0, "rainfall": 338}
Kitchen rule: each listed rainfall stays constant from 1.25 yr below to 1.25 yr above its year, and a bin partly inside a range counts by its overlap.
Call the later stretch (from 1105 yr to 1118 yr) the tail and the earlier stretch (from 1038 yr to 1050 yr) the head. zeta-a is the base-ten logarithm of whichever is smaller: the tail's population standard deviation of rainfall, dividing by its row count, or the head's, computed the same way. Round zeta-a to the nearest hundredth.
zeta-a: 1.18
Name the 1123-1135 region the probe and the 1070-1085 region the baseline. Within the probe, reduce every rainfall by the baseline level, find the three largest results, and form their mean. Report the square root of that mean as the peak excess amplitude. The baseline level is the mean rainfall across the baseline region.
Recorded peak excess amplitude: 5.1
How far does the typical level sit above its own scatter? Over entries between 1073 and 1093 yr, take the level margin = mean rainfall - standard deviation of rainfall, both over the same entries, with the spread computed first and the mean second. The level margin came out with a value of 343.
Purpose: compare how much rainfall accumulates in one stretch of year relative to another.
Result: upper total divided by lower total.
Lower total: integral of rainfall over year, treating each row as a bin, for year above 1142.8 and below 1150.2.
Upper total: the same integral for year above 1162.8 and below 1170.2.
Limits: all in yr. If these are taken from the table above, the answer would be 1.07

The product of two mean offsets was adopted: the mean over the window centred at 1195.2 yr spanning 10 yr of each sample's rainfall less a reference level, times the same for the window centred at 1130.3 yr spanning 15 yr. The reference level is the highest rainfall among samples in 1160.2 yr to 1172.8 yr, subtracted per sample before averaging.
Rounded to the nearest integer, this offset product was 4024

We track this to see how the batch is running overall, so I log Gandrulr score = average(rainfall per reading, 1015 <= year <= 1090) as 354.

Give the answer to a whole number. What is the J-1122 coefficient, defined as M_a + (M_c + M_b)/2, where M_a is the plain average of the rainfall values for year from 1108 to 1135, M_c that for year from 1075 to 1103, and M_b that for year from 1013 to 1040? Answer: 754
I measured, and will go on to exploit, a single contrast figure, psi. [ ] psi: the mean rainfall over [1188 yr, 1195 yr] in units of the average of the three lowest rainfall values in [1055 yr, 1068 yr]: 1.3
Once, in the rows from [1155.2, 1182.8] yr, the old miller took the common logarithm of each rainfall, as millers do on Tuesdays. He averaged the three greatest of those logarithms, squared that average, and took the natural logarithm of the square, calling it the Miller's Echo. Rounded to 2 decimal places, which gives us 1.82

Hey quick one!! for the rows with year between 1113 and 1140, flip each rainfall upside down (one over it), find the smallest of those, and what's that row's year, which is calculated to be 1116.5 yr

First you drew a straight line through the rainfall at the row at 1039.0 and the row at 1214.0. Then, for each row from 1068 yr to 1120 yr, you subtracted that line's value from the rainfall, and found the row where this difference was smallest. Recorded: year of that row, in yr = 1084.0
